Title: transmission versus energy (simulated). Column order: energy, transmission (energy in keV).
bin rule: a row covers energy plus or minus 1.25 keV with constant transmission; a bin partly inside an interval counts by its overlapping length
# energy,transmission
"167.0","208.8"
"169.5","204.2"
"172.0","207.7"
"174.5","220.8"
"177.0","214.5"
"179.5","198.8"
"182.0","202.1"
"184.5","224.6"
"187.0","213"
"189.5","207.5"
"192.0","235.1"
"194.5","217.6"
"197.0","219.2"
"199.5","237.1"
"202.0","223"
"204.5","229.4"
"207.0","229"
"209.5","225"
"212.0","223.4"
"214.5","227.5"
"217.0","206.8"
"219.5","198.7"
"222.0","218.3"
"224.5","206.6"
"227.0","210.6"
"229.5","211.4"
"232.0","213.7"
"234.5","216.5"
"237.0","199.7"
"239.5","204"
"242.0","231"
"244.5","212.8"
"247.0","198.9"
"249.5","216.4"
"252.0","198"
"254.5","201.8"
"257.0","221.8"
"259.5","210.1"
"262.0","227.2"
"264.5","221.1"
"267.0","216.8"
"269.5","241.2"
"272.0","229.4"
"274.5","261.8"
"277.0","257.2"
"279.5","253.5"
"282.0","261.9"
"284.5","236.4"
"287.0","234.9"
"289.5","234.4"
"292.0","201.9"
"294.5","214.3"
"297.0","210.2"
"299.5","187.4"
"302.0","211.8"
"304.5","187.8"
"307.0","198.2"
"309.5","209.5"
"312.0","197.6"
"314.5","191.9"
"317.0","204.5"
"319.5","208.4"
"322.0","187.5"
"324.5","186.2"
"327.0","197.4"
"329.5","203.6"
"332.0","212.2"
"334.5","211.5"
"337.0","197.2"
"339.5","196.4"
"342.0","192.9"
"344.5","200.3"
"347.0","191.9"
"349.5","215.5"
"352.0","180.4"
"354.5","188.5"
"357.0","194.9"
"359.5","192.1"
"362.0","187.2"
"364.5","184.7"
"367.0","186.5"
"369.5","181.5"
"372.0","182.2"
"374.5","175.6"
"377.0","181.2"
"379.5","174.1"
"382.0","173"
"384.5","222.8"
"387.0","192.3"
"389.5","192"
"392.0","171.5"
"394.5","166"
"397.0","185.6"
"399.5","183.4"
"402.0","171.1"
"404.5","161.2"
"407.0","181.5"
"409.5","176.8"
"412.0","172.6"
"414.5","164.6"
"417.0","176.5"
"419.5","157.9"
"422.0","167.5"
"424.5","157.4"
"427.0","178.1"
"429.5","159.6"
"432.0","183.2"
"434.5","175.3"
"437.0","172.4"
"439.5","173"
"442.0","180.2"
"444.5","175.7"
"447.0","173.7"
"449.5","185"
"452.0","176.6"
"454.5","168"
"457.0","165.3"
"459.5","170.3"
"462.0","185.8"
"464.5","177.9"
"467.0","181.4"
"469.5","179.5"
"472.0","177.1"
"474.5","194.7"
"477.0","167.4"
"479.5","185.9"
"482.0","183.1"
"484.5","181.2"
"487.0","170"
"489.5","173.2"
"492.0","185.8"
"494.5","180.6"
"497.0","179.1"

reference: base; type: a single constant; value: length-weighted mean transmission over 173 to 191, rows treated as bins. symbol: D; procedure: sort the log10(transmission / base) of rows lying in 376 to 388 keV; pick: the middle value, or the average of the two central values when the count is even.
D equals -0.068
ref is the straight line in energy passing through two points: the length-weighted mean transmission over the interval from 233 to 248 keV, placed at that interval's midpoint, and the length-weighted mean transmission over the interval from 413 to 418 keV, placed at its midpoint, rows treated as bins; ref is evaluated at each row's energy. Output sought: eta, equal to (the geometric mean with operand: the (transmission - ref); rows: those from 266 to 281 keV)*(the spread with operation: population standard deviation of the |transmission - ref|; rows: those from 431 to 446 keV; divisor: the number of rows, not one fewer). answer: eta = 131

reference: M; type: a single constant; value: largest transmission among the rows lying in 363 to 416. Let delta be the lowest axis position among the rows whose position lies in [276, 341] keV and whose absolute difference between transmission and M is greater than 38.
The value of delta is 282.0 keV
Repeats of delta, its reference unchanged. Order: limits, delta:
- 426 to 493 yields 427.0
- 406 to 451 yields 407.0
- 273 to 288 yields 274.5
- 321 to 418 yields 352.0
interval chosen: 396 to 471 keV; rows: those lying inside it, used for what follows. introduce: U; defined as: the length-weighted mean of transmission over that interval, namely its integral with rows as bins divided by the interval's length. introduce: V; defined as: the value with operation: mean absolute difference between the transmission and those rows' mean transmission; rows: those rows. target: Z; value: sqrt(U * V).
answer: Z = 34.1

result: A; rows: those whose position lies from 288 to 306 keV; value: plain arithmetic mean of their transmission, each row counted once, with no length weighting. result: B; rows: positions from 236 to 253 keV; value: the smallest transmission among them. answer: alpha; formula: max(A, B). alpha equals 207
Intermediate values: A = 207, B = 198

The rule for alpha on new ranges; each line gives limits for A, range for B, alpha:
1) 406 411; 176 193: 199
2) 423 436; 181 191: 202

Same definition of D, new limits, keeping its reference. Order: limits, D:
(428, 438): -0.086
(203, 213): 0.030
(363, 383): -0.068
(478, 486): -0.063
